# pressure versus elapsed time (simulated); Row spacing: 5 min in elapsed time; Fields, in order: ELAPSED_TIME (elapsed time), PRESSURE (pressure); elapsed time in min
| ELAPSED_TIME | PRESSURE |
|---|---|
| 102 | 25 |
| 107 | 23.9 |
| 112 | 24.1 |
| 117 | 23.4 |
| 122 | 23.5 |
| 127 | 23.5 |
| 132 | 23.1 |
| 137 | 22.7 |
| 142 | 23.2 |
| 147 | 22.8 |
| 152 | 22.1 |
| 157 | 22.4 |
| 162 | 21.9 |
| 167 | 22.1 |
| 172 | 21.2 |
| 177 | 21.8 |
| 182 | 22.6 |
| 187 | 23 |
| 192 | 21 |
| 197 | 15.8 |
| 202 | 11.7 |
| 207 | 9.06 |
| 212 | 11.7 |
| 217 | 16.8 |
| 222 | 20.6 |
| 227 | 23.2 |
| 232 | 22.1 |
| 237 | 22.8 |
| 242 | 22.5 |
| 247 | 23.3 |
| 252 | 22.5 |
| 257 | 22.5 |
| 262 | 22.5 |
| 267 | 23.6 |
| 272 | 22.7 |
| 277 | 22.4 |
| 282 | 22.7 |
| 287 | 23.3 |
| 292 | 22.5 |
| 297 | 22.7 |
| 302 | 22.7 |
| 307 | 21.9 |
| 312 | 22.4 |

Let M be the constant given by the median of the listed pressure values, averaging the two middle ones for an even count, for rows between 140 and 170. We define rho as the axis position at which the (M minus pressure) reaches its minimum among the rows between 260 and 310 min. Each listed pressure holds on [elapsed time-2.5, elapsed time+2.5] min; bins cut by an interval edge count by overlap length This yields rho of 267 min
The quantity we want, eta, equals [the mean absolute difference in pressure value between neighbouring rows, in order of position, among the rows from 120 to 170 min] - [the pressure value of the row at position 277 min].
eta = -22.0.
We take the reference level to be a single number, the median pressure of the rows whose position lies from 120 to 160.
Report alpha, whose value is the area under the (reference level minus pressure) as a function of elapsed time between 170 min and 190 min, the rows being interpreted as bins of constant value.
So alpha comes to 16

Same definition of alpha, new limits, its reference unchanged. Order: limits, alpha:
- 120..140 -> -5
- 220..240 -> 15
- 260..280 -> 3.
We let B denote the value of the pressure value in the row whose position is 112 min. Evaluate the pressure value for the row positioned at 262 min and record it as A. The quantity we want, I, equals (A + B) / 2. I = 23.3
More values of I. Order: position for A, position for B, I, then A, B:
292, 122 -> 23.0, 22.5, 23.5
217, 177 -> 19.3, 16.8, 21.8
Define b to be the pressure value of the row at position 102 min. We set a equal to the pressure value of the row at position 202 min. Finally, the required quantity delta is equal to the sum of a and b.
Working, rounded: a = 11.7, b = 25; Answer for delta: 36.7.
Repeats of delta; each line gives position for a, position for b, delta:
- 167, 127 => 45.6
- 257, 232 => 44.6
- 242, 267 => 46.1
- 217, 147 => 39.6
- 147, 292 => 45.3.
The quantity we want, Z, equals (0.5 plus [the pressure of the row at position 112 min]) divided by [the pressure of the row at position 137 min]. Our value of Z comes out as 1.084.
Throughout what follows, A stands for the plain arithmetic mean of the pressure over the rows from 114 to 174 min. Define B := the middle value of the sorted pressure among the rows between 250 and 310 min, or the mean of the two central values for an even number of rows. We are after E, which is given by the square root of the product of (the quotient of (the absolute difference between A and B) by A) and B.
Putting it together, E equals 0.2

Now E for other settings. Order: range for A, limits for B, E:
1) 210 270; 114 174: 1.3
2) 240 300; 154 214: 1.1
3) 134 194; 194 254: 0.9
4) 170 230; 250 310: 2.3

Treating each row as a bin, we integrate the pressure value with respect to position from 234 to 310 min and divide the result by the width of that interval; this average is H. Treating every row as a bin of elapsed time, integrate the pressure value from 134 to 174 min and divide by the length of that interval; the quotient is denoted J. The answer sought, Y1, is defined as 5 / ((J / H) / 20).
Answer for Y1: 102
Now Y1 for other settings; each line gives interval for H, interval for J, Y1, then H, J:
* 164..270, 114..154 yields 87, 20.1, 23.06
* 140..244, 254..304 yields 88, 20.0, 22.76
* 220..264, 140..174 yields 101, 22.5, 22.24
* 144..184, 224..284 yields 97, 22.1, 22.72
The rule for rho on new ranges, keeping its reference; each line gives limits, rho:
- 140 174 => 142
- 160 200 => 187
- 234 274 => 267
